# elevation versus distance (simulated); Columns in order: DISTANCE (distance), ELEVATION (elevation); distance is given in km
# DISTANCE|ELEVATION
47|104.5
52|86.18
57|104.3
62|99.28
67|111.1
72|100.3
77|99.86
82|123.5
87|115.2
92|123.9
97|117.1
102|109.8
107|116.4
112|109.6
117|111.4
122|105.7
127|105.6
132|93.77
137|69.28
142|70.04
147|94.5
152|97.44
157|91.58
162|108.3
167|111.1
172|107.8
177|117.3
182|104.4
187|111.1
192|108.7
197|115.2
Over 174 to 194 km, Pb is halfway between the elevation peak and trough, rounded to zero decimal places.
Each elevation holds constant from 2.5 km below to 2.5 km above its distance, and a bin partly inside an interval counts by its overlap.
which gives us 111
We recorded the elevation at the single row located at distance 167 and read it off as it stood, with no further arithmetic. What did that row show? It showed 111.1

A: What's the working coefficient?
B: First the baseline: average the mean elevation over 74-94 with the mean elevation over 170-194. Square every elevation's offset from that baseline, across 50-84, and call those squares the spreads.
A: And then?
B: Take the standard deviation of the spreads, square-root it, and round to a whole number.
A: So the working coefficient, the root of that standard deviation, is 15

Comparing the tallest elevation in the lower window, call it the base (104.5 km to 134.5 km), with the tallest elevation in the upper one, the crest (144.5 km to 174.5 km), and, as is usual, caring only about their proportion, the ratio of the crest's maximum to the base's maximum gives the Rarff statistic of 0.95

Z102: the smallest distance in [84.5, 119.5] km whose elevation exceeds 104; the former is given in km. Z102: 87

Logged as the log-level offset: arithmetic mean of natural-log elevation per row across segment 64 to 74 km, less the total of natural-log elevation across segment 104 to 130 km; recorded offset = -18.8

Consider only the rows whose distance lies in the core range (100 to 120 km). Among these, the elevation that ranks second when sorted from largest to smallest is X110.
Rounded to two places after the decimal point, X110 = 111.40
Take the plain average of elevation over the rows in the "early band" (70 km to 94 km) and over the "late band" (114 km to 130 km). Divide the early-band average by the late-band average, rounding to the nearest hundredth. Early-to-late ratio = 1.05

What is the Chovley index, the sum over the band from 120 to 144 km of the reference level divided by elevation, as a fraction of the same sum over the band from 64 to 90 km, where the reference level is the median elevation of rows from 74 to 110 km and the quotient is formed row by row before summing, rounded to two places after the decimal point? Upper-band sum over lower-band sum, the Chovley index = 1.27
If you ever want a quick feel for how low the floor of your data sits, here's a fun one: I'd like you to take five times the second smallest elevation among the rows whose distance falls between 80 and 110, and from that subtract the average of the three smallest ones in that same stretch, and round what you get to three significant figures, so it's 462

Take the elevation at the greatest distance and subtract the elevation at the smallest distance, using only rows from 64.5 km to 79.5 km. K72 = -11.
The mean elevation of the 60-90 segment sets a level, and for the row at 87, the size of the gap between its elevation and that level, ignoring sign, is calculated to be 7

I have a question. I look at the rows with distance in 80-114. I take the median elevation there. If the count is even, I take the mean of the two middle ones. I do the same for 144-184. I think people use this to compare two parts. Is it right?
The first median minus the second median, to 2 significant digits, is 10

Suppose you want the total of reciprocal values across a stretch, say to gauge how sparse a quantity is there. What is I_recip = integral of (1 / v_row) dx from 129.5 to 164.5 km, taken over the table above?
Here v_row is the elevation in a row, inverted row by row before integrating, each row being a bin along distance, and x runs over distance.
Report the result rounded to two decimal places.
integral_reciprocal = 0.40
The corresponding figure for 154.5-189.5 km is 0.33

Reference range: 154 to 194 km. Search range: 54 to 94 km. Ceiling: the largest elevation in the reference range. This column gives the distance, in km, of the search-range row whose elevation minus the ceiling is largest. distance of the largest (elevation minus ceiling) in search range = 92 km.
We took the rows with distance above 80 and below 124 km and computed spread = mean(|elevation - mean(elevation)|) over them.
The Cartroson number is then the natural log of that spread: 1.6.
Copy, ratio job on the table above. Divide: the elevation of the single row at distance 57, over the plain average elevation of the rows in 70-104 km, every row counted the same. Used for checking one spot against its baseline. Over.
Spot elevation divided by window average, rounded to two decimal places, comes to 0.92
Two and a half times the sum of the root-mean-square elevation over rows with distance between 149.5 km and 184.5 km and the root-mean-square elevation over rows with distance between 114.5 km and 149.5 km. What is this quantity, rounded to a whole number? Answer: 500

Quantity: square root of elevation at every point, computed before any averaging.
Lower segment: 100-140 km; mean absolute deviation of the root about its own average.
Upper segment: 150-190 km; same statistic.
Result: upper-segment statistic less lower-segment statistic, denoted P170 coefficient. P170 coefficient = -0.25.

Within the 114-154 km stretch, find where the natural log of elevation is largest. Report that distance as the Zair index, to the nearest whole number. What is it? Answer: 117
